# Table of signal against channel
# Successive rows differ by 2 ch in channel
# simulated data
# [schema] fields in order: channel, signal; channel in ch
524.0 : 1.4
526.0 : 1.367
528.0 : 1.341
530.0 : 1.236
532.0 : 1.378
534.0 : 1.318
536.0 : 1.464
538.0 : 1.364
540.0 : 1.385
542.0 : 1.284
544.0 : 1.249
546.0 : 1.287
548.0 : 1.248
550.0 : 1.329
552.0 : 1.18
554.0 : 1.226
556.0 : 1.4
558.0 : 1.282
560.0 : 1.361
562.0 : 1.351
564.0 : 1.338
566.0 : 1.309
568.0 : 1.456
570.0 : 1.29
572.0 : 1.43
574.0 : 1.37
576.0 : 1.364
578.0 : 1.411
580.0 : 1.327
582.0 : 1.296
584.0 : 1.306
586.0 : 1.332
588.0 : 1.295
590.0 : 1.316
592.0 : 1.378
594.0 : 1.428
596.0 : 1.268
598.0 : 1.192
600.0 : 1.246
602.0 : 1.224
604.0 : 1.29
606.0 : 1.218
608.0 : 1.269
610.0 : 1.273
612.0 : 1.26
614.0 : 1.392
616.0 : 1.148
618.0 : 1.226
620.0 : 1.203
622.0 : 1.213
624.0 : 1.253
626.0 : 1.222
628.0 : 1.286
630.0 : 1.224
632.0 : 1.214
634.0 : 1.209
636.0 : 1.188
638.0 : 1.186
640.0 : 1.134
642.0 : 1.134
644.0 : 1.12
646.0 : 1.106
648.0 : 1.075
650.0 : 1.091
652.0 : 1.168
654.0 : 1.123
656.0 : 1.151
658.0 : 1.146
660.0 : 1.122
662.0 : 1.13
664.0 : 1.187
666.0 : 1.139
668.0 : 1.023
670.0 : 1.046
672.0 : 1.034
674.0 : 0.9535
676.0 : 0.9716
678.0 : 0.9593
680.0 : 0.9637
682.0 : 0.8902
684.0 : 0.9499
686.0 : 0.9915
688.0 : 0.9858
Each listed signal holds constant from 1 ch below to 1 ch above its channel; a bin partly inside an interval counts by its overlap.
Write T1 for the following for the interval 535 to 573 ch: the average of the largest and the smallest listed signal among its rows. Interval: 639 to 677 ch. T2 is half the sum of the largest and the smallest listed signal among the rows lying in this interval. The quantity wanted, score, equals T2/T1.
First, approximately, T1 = 1.32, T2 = 1.07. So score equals 0.8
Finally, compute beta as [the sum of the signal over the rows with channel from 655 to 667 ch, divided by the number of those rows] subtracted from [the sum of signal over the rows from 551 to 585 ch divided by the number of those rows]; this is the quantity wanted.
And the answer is 0.19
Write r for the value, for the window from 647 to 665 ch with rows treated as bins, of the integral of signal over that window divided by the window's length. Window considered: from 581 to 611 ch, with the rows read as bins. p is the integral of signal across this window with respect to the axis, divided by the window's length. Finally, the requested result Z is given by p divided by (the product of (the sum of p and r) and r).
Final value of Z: 0.47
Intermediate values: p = 1.29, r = 1.13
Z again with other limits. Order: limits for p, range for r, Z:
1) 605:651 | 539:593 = 0.36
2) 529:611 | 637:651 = 0.48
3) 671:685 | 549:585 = 0.31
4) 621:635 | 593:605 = 0.39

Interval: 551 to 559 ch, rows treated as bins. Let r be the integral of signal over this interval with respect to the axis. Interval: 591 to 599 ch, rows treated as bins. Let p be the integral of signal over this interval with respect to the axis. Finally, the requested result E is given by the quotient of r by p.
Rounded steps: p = 10.5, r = 10.2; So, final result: 0.97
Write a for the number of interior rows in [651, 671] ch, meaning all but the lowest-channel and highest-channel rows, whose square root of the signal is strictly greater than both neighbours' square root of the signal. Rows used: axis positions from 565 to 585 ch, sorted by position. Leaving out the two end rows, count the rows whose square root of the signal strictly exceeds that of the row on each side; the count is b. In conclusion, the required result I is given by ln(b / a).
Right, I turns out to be 0.4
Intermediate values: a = 2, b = 3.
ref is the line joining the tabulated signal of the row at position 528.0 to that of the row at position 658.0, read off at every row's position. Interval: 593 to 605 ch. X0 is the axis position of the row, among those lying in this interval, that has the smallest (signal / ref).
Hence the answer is 598.0 ch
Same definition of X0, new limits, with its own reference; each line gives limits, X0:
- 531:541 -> 534.0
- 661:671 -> 668.0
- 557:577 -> 558.0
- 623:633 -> 626.0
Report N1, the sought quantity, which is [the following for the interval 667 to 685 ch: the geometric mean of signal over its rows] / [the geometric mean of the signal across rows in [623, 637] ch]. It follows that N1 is 0.79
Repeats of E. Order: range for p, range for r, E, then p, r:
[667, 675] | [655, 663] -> 1.12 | 8.1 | 9.1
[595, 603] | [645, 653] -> 0.90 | 9.9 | 8.9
